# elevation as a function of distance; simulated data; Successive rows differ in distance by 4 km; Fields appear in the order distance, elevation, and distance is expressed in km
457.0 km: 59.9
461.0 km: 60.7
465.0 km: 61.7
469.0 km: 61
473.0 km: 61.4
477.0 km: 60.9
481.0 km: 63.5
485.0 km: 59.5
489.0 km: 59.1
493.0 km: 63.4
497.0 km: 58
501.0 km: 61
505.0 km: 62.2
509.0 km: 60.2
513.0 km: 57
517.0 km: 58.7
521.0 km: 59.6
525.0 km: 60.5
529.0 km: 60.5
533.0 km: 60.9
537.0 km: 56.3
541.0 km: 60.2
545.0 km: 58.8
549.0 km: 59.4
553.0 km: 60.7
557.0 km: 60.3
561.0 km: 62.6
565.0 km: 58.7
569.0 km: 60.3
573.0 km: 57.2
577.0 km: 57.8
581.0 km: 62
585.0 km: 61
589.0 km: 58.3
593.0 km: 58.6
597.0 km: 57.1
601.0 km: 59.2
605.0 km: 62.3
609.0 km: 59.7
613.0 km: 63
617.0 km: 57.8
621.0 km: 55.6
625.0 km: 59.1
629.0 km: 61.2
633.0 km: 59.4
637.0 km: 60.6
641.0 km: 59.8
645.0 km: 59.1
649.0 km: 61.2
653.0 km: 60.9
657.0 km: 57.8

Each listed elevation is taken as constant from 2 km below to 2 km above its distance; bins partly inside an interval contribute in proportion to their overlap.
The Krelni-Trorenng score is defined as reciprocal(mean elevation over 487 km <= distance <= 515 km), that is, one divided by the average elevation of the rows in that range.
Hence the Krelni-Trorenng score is 0.0166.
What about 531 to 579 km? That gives 0.0168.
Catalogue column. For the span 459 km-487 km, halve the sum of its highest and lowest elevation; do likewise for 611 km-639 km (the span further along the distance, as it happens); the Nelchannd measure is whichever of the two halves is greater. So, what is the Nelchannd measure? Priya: 61.5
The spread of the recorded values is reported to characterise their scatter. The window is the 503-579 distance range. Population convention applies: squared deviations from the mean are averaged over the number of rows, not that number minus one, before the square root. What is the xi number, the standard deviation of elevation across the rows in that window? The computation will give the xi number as 1.64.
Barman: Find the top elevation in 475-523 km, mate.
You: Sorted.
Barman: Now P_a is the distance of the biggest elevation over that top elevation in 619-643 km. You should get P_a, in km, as 629.0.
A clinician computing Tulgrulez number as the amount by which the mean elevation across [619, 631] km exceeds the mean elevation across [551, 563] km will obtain -2.6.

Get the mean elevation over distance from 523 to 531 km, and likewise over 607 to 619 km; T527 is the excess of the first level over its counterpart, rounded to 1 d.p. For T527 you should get 0.3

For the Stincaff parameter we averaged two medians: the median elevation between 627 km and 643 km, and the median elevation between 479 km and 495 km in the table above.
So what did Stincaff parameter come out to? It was 60.8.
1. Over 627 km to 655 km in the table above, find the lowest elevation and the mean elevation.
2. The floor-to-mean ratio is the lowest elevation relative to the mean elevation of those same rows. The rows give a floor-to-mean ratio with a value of 0.980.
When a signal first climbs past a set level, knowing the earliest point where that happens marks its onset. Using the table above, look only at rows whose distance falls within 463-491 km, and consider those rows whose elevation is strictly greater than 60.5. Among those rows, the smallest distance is 465.0 km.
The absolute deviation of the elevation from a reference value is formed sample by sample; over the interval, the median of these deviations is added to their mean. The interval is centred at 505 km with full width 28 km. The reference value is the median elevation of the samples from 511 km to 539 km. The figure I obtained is 3.5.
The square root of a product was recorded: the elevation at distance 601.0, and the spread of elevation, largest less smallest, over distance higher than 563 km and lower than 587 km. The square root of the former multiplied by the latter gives 16.9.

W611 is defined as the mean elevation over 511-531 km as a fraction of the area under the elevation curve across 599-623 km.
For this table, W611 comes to 0.04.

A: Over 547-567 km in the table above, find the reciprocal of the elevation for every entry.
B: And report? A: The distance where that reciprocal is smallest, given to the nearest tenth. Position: 561.0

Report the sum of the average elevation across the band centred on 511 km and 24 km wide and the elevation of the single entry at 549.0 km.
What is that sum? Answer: 119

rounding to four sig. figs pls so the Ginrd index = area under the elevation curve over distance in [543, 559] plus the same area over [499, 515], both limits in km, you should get 1918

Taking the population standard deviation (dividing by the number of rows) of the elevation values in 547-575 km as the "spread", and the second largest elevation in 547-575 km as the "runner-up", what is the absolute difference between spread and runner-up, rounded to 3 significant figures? 59.1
